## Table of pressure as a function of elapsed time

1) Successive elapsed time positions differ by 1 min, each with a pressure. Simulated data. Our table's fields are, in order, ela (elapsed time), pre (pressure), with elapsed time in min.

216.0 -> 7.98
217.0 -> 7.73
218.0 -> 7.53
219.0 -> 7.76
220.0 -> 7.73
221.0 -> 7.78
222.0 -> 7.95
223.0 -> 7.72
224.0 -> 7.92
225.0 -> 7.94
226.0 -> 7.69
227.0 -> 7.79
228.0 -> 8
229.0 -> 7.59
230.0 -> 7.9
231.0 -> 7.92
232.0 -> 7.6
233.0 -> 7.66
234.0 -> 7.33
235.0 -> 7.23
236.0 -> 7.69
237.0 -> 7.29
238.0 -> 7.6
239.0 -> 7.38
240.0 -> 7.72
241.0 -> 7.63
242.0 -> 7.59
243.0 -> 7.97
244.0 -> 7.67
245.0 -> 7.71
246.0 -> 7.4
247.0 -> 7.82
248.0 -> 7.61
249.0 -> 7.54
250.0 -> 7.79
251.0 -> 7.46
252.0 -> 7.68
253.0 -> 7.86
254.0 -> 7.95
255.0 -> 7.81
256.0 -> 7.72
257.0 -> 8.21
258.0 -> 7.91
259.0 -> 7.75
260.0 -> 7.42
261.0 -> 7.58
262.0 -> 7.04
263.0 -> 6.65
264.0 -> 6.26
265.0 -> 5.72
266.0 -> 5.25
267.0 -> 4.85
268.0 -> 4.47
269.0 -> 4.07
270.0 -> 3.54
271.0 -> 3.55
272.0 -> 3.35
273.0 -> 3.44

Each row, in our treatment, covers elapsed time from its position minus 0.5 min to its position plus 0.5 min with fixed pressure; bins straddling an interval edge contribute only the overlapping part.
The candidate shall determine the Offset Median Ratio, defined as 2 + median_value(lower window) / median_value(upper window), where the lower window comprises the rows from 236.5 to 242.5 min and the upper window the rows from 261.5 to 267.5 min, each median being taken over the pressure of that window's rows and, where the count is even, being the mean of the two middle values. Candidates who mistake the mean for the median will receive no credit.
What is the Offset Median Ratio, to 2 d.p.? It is 3.27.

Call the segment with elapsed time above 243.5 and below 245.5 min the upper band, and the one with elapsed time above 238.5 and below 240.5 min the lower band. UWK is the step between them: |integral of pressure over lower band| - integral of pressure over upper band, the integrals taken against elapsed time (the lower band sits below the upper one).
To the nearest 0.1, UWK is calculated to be -0.3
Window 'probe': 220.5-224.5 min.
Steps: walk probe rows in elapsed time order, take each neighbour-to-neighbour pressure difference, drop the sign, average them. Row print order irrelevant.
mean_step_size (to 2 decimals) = 0.20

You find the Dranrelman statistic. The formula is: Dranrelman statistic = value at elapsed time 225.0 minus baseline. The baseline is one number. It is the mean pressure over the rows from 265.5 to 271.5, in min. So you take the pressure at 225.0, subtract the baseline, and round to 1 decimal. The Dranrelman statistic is 3.7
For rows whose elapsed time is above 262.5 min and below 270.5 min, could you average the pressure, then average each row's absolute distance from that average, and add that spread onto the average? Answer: 5.97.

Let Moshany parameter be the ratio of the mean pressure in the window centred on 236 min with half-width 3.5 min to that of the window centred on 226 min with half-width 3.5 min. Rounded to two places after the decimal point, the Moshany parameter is 0.95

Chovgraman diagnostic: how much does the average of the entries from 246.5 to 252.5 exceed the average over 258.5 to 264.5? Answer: 0.53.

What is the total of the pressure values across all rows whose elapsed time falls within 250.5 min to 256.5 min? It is 46.5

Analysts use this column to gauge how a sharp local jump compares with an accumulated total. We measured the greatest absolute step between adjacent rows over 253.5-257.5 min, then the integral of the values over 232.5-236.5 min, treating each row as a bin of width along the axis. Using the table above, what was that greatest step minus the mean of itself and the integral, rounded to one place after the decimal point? -14.7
